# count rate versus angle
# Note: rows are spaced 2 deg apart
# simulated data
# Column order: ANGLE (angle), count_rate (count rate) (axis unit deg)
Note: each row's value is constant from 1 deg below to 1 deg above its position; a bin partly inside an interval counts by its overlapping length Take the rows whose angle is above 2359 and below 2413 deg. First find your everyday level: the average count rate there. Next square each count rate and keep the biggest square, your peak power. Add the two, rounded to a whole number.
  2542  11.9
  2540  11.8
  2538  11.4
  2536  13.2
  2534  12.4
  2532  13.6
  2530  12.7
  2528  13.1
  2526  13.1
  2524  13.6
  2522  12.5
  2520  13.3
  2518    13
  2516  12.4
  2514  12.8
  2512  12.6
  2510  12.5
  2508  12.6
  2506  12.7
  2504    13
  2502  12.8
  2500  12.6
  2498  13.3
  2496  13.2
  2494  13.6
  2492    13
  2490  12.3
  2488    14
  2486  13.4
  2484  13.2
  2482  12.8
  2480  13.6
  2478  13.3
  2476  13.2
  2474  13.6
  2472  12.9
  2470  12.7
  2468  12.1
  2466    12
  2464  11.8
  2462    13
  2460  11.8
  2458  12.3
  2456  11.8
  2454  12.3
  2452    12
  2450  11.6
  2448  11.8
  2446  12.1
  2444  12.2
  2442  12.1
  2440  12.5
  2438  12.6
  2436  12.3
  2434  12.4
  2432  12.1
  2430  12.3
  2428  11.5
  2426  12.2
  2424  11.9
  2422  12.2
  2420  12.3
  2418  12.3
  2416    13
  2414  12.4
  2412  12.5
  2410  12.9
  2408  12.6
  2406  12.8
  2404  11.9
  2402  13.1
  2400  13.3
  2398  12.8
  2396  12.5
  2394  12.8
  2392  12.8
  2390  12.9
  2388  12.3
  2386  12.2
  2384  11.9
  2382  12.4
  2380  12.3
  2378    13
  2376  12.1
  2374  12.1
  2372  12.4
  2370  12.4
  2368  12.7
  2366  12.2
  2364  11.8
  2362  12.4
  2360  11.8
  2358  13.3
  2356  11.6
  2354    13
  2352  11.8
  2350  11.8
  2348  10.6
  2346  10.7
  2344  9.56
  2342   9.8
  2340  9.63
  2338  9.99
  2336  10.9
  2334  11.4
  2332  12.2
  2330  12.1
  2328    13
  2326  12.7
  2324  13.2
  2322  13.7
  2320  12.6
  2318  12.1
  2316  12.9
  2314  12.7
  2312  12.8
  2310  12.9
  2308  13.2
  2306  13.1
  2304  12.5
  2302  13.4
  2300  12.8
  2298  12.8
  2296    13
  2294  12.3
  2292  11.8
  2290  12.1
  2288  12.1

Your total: 189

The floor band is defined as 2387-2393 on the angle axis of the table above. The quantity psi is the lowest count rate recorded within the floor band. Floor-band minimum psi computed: 12.3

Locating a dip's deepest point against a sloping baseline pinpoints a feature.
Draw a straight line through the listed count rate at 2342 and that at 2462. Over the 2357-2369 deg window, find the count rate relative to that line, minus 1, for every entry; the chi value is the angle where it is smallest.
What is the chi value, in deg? 2364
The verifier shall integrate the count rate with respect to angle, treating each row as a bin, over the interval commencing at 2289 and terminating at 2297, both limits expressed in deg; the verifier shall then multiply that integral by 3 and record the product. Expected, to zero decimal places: 295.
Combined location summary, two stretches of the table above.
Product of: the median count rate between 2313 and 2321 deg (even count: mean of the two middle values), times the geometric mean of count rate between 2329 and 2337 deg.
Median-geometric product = 147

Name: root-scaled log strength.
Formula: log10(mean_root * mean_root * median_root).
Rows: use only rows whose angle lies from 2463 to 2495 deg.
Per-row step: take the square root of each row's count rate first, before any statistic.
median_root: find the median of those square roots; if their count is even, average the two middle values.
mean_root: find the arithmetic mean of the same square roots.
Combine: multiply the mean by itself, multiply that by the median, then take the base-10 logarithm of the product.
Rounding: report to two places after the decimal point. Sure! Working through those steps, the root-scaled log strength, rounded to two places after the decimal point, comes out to 1.67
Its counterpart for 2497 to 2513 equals 1.66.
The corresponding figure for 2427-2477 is 1.63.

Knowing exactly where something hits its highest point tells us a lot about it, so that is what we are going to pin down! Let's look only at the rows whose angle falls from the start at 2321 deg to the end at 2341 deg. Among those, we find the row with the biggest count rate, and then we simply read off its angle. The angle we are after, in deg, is 2322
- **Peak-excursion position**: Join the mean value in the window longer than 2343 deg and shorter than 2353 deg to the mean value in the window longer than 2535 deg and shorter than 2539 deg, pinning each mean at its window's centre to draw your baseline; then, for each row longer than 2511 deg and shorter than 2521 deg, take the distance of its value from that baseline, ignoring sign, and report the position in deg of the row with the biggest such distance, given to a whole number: 2520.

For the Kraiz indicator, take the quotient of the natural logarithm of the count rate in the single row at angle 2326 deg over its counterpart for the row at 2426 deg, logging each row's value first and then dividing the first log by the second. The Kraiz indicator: 1.02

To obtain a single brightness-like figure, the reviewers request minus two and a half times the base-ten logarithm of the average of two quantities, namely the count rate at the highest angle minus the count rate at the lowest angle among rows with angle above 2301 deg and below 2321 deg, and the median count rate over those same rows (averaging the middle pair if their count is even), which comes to -1.95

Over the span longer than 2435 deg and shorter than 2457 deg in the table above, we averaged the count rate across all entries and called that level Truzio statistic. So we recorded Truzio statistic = 12.1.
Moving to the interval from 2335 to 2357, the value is 10.9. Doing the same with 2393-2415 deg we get 12.7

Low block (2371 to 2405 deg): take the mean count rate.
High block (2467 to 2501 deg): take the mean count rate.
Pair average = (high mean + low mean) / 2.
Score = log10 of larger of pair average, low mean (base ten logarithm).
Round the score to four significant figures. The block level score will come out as 1.108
